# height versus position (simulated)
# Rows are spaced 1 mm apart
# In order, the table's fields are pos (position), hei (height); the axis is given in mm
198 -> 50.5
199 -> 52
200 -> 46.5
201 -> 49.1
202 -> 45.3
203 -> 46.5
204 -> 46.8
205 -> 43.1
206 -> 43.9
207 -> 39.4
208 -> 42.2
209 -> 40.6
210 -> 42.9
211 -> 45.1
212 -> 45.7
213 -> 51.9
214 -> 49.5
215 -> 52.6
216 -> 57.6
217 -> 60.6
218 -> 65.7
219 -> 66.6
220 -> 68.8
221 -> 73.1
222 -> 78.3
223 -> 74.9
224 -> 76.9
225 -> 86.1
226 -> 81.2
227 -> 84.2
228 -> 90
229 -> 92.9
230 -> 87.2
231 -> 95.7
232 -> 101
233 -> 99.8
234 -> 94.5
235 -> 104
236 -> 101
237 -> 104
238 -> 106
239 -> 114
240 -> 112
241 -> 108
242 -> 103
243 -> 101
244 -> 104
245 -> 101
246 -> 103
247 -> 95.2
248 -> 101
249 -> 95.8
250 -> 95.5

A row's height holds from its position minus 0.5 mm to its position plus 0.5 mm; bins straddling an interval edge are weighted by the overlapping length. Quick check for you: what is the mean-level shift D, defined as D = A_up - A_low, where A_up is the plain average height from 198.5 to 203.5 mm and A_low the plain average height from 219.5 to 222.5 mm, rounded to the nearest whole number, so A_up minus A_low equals -26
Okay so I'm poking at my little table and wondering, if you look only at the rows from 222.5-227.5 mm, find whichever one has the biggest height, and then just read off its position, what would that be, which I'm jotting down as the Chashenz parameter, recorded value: 225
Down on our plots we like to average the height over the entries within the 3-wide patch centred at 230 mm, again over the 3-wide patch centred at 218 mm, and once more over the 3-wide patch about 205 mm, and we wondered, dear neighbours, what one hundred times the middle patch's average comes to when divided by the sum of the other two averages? 47.1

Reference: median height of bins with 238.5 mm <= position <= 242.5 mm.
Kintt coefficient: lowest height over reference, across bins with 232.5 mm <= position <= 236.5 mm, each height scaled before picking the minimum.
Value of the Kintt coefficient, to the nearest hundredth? 0.86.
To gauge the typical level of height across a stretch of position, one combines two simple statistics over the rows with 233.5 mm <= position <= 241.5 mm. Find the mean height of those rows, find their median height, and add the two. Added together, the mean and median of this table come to 210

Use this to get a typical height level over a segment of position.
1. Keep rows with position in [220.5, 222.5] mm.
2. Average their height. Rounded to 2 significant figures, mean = 76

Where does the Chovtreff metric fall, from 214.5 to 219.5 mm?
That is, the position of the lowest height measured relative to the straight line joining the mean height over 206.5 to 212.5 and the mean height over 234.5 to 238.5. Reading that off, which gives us 215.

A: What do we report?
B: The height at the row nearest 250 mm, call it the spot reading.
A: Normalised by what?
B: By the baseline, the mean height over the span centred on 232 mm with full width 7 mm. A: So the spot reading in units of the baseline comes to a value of 1.0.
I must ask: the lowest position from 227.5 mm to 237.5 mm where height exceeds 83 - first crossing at 228 mm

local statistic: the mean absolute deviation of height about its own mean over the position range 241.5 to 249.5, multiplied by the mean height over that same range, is 251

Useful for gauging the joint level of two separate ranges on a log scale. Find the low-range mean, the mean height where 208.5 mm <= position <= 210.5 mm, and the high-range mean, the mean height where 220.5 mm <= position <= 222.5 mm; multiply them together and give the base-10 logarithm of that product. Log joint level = 3.50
